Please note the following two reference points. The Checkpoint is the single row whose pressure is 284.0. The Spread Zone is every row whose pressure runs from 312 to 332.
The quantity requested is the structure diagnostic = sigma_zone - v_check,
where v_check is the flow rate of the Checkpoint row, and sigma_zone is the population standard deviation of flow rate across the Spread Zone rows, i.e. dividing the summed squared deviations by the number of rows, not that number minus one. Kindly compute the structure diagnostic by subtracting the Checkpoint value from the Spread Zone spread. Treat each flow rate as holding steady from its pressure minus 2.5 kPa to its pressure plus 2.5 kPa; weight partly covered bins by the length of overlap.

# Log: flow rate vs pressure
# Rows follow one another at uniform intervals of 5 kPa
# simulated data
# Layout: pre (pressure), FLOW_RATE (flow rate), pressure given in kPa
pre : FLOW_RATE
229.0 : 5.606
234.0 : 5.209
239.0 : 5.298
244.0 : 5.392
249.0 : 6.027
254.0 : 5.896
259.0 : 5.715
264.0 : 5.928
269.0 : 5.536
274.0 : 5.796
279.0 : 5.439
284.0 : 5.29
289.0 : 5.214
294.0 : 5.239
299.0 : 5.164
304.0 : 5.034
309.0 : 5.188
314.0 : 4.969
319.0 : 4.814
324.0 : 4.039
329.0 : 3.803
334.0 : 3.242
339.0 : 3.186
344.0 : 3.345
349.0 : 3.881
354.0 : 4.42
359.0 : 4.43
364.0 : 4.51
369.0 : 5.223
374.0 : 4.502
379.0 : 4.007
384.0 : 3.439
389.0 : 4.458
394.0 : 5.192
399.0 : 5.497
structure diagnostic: -4.8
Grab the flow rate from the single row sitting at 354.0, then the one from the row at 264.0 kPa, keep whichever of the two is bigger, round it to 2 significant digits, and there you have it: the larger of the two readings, 5.9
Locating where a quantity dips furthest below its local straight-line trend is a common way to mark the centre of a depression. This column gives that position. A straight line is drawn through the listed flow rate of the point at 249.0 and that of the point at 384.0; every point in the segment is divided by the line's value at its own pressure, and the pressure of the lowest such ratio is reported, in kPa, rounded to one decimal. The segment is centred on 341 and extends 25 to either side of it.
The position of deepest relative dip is 334.0 kPa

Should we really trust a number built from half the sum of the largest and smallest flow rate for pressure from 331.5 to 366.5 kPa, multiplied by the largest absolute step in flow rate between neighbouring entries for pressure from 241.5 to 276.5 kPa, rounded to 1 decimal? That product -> 2.4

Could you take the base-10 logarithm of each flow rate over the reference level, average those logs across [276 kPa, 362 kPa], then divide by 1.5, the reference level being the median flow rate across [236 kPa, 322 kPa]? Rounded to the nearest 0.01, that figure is -0.05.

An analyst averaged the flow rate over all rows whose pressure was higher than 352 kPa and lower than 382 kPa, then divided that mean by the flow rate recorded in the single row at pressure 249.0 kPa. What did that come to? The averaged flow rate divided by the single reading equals 0.75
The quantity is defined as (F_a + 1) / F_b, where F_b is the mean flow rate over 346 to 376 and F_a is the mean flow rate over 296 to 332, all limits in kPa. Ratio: 1.27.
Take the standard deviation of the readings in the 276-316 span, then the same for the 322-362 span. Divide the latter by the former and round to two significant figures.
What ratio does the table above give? 3.4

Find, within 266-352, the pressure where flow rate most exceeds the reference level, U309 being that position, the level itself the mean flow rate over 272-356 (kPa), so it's 274.0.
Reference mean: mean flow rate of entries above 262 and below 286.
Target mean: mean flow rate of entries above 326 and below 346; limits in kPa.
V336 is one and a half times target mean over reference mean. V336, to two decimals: 0.91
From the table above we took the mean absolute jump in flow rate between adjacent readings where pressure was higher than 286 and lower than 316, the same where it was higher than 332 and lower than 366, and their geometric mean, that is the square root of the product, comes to 0.17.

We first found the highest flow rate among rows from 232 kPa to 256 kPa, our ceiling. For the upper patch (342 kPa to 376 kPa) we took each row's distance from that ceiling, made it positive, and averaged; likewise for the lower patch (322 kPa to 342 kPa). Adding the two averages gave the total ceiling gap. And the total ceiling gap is 4.16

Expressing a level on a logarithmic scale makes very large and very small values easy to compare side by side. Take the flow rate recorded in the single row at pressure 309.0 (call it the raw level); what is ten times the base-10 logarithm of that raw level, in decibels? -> 7.1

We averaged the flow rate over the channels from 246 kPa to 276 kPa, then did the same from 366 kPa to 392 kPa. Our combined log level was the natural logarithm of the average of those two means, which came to 1.62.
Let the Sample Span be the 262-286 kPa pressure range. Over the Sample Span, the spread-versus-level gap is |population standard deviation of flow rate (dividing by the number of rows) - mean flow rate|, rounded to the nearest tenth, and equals 5.4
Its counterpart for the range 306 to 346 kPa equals 3.3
